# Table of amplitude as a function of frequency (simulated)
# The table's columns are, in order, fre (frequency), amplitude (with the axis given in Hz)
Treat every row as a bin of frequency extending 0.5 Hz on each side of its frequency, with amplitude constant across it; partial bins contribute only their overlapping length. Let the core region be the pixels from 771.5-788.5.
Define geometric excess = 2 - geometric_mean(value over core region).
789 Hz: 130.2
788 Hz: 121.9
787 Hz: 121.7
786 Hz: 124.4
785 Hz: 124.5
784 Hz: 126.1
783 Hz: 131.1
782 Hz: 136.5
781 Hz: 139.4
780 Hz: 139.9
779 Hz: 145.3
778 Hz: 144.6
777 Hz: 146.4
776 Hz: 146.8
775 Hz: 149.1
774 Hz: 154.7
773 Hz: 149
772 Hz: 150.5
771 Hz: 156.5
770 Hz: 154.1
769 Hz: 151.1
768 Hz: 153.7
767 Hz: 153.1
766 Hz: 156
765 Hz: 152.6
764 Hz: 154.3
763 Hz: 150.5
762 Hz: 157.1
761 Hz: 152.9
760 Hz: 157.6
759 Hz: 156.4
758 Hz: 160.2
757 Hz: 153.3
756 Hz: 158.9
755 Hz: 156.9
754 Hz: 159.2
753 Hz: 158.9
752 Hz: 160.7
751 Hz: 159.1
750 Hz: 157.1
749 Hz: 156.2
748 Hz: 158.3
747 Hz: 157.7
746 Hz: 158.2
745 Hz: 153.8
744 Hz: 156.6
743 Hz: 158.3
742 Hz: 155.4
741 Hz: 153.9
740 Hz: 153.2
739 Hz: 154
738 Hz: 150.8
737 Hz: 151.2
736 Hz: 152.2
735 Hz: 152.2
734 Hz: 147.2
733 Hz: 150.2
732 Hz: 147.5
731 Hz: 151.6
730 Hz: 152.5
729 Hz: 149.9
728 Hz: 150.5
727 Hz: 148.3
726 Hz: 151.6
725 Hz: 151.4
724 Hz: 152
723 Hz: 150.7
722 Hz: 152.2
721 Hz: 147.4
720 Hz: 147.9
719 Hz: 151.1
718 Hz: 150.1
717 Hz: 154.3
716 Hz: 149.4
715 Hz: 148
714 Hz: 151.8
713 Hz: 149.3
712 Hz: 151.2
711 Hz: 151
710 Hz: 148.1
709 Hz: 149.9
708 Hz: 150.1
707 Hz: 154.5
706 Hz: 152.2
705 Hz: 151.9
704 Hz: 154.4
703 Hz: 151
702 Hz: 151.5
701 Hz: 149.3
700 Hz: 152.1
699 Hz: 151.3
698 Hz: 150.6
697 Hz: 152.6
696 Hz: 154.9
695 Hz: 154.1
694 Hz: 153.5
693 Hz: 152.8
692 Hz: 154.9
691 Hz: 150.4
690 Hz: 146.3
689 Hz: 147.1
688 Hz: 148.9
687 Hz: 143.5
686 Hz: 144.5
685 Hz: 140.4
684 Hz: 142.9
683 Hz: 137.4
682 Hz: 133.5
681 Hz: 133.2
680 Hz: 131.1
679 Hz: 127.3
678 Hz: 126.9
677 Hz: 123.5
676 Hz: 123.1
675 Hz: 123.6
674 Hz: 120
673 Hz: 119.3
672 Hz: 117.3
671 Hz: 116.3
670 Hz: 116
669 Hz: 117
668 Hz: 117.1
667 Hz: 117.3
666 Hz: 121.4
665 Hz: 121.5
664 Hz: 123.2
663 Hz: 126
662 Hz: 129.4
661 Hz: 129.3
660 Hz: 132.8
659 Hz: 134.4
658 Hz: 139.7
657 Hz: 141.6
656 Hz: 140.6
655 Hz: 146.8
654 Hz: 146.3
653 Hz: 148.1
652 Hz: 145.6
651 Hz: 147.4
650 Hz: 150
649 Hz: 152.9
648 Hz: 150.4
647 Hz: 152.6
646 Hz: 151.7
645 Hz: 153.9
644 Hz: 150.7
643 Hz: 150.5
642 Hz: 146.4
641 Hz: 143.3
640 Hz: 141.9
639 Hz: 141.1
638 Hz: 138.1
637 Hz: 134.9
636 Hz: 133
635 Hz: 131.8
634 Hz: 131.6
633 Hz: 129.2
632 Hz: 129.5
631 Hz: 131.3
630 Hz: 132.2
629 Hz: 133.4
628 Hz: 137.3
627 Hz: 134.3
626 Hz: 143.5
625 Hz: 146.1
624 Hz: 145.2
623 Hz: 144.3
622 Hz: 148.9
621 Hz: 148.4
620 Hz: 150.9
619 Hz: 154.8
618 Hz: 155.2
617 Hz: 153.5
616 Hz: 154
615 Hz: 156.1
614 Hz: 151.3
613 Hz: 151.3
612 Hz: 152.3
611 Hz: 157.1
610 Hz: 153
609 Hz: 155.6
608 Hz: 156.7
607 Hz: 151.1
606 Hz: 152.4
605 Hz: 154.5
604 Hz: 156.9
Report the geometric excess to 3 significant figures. -136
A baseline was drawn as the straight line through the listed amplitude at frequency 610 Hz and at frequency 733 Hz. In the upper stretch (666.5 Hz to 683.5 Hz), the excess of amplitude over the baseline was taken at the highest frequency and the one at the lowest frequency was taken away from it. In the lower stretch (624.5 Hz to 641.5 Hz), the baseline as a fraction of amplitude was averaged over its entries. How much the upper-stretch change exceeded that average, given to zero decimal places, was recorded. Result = 19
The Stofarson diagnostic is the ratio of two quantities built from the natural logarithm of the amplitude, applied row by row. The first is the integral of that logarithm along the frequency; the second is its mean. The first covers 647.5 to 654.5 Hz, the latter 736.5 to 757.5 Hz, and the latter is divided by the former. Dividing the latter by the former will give 0.14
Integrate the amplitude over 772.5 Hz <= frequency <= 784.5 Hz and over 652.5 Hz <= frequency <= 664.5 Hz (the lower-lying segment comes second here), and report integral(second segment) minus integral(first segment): -71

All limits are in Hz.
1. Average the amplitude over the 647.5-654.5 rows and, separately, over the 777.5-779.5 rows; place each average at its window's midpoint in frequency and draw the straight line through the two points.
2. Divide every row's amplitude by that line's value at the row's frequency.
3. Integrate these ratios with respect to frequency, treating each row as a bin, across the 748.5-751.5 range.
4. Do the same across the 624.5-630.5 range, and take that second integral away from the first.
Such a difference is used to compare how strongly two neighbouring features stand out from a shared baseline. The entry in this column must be -2.3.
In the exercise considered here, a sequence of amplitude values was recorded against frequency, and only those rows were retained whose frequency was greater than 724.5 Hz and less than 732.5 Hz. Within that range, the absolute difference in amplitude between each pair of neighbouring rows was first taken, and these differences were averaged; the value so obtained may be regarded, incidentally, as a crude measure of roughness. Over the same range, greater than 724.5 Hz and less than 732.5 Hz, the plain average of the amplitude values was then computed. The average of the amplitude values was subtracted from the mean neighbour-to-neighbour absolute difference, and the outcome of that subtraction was -148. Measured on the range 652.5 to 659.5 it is -140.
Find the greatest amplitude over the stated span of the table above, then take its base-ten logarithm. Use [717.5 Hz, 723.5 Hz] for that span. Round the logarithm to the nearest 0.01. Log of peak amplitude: 2.18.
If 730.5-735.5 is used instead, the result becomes 2.18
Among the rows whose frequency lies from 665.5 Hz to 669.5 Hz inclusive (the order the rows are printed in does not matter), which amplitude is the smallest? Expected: 117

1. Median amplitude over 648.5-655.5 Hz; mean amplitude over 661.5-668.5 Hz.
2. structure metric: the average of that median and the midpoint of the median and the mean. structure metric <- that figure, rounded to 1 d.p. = 141.1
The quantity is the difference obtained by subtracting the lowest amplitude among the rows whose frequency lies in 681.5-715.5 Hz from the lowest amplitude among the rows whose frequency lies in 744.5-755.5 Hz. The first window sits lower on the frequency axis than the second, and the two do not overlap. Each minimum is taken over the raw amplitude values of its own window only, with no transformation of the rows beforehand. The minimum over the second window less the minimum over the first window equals 20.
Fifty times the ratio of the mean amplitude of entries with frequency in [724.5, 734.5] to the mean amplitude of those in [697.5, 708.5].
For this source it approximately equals 49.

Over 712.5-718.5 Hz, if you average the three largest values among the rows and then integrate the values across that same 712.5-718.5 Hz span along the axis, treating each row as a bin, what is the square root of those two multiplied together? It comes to 371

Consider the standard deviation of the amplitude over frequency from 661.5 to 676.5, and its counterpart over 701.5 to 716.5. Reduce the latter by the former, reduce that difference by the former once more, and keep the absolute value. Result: 6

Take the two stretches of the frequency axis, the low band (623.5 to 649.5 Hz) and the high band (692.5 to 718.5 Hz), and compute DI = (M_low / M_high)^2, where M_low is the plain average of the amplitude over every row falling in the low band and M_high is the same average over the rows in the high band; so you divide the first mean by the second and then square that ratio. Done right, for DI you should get 0.87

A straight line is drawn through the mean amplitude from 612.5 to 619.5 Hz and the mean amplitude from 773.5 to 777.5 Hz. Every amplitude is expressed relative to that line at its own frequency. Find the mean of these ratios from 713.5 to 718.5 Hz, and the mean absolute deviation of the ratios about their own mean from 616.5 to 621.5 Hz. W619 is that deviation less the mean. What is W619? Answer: -0.984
